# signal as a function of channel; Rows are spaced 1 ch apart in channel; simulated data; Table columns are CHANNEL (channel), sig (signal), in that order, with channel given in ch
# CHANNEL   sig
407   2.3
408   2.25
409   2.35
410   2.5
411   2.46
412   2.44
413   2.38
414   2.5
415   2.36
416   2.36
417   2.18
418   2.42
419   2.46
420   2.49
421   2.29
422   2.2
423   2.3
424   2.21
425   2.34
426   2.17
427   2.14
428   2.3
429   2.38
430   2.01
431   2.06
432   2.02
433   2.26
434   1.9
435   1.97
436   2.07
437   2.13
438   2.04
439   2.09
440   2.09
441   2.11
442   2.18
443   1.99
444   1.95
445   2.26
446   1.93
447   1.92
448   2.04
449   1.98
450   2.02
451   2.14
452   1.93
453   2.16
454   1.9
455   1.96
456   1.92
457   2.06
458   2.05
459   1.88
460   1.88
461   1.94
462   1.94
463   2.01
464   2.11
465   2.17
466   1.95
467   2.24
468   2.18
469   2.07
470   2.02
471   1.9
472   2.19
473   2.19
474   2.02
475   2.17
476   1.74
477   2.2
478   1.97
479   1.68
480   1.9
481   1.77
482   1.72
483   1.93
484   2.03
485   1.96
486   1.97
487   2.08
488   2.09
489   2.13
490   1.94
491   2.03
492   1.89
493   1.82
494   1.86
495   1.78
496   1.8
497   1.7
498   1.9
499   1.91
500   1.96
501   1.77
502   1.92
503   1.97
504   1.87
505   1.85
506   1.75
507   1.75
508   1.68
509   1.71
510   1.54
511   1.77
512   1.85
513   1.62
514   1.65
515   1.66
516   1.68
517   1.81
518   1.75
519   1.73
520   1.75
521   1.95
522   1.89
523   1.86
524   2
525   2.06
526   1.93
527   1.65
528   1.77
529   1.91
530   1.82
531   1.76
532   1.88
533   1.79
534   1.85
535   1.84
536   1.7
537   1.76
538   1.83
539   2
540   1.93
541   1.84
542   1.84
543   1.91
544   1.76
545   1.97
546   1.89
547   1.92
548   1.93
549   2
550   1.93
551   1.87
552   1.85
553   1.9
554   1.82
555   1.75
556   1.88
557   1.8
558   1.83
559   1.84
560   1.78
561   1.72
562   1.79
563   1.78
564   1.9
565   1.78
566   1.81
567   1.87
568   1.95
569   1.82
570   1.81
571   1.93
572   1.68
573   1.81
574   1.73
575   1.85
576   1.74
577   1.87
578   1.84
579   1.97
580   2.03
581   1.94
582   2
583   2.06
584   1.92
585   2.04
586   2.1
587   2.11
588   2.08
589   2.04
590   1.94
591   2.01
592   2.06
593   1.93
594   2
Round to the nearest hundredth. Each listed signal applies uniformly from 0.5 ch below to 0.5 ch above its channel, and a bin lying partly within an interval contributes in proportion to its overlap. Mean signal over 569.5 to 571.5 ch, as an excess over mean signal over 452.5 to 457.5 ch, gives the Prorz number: -0.13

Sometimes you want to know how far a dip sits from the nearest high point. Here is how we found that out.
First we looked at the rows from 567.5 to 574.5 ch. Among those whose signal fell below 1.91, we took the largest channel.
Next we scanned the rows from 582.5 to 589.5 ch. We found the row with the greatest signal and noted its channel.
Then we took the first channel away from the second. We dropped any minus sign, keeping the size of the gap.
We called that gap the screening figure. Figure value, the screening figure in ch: 13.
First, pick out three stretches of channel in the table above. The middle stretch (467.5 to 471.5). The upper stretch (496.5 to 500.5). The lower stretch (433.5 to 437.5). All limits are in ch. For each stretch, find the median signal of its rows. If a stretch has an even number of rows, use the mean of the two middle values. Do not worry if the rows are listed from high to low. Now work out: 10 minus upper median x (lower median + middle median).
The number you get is 2.3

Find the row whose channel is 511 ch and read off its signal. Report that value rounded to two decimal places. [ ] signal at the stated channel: 1.77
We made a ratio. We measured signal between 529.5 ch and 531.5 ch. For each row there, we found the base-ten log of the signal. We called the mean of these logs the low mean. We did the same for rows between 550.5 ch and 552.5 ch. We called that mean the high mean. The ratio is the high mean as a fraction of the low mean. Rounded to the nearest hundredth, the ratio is 1.07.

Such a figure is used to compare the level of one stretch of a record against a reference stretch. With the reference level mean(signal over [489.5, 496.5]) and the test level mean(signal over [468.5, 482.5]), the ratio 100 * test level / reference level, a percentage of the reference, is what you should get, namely 105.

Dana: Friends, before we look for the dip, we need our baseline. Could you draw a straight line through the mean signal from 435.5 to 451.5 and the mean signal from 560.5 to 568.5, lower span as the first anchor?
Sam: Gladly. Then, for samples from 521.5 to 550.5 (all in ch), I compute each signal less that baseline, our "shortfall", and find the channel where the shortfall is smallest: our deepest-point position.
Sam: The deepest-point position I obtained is 527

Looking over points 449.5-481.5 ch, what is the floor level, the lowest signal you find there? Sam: 1.68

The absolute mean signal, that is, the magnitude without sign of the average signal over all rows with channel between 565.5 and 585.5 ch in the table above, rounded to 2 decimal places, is 1.88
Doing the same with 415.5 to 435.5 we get 2.22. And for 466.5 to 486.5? 1.99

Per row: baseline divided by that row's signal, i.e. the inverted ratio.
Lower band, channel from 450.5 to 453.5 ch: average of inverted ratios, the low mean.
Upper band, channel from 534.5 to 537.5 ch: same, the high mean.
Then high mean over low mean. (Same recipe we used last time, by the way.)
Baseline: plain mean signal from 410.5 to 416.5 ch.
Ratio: 1.17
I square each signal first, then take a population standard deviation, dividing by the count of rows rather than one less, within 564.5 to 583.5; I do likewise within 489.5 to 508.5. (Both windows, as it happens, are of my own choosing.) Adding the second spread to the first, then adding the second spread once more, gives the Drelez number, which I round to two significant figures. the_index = 1.1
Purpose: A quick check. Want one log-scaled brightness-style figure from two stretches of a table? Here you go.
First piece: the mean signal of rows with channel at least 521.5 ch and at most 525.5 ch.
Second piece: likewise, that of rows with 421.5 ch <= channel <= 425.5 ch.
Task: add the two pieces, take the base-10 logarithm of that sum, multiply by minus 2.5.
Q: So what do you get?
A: -1.56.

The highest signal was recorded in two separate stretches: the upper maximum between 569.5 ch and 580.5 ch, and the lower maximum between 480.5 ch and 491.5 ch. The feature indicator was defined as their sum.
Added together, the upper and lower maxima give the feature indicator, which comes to 4.16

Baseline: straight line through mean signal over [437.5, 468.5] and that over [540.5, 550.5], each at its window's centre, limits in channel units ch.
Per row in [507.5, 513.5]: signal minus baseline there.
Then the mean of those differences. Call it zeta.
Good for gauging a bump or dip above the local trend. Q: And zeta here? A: -0.255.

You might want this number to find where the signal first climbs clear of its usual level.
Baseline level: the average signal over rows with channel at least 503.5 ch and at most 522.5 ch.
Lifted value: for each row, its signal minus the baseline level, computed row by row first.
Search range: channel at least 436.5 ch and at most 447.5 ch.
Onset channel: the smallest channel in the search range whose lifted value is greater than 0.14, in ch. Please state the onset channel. 437 ch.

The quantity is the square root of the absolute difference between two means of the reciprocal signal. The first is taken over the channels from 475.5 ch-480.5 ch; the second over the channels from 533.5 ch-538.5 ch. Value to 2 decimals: 0.16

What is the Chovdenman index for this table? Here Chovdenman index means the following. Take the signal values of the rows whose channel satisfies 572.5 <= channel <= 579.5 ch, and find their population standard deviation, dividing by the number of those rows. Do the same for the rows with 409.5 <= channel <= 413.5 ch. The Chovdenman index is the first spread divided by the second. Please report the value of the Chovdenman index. 1.8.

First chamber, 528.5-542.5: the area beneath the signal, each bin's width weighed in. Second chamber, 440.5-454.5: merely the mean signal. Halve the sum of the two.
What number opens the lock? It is 13.9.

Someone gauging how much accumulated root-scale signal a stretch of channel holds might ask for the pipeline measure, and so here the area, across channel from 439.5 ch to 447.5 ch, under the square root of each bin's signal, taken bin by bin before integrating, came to 11.5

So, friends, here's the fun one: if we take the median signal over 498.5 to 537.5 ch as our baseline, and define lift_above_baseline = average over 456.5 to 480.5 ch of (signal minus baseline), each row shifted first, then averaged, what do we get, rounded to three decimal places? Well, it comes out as 0.229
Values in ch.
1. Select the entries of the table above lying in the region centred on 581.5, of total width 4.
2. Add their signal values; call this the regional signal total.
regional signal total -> 8.0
